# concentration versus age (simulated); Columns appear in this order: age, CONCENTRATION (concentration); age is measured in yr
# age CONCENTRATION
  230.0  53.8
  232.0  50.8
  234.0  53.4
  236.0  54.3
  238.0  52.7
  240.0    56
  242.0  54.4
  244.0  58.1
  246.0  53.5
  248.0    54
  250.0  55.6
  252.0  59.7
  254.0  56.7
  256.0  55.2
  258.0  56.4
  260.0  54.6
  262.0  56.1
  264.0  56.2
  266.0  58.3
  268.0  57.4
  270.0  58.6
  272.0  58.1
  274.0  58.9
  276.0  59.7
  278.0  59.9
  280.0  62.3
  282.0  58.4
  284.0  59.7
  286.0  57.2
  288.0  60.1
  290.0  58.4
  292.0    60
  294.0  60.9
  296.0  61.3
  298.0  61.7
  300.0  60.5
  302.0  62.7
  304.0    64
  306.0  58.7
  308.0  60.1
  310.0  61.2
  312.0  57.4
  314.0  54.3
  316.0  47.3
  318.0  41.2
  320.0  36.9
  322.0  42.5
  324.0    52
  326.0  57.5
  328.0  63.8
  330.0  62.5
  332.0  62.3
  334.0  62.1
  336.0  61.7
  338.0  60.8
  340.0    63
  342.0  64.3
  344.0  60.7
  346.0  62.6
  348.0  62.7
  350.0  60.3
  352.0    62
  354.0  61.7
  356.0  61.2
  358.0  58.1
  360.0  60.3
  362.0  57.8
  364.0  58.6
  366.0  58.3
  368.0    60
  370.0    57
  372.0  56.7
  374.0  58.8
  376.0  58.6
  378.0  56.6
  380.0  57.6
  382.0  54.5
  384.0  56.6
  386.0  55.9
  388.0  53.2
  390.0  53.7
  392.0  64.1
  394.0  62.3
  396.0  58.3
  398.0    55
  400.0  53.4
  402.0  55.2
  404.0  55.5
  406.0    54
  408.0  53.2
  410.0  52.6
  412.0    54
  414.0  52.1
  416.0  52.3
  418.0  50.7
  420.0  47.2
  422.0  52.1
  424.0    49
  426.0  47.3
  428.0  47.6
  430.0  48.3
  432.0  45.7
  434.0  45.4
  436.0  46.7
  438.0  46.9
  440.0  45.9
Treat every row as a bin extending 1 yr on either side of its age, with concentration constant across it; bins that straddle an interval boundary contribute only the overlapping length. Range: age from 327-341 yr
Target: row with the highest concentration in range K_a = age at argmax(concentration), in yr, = 328.0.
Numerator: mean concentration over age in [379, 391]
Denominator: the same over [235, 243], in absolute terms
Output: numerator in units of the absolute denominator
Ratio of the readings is 1.02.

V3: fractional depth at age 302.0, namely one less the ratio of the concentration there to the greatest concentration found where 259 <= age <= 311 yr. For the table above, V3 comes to 0.02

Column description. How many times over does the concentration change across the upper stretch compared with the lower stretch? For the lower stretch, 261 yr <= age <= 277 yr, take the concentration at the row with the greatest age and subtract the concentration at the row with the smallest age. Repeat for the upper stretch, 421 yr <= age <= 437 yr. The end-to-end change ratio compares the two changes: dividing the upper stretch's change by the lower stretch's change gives -1.5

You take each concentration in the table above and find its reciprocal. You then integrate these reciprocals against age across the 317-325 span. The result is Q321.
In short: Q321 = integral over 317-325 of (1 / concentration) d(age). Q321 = 0.188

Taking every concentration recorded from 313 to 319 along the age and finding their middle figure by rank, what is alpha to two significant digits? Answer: 47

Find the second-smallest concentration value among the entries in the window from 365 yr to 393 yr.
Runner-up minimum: 53.7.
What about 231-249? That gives 52.7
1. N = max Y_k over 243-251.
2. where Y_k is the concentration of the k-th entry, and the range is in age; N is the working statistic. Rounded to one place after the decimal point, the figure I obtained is 58.1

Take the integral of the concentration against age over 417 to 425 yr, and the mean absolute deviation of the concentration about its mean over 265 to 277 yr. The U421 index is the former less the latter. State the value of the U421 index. 397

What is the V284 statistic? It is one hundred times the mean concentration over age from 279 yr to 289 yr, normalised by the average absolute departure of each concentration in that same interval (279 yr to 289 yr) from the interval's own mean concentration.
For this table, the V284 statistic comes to 4277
